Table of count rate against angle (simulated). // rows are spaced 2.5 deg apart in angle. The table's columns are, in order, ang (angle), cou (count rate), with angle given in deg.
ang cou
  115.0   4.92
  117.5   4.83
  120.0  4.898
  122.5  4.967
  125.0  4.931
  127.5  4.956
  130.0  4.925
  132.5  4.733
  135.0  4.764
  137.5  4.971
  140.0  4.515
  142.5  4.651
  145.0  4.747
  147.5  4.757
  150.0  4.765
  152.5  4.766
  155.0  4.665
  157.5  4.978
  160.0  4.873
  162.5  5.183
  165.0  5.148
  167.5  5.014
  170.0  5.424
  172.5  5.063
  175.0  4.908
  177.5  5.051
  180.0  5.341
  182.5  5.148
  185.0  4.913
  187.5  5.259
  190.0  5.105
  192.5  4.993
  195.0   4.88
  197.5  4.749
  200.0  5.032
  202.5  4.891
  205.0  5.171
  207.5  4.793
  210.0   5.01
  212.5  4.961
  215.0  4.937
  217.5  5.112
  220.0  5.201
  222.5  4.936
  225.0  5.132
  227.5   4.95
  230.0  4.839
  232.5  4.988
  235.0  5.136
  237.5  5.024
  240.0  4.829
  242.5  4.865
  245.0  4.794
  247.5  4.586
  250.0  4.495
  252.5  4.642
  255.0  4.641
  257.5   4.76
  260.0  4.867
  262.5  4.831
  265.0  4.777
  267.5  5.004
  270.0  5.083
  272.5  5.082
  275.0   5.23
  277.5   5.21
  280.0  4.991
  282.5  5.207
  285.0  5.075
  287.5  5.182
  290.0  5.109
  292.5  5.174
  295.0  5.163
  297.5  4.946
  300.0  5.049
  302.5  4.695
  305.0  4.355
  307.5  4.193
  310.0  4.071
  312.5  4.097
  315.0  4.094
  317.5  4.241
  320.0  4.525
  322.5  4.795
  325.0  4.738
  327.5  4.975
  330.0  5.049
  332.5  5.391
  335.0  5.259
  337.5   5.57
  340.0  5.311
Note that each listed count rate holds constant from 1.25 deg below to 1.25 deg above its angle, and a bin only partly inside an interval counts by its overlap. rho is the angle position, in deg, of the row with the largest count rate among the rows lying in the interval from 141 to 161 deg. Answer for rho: 157.5 deg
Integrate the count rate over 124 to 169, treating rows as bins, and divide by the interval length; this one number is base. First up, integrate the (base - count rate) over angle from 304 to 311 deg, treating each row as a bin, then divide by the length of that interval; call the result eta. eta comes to 0.65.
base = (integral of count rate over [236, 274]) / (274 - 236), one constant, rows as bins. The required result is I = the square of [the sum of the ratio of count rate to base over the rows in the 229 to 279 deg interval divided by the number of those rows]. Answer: 1.03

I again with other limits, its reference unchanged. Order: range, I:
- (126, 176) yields 1.03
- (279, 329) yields 0.96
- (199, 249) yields 1.06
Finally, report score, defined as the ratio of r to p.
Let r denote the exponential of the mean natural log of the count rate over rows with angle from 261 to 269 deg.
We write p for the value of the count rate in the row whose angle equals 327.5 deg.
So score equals 0.98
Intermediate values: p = 4.975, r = 4.87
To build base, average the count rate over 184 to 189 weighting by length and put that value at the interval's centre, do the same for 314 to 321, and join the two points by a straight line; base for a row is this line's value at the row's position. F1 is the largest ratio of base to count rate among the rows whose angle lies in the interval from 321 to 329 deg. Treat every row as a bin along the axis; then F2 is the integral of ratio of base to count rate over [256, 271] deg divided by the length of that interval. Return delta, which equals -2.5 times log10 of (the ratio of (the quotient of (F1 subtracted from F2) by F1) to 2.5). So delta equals 4.1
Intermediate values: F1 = 0.89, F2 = 0.95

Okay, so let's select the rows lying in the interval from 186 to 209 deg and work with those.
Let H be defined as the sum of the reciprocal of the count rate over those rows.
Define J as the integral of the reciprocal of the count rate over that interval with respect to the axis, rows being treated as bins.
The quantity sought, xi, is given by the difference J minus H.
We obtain 2.81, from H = 1.81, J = 4.62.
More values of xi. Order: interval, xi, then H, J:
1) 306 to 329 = 3.18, 2.05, 5.23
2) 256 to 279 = 2.82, 1.81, 4.62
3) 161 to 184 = 2.73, 1.75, 4.48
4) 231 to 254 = 2.91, 1.87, 4.78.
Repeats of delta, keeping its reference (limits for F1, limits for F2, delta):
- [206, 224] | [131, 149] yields 3.5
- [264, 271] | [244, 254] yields 4.1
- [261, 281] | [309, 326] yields 5.1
